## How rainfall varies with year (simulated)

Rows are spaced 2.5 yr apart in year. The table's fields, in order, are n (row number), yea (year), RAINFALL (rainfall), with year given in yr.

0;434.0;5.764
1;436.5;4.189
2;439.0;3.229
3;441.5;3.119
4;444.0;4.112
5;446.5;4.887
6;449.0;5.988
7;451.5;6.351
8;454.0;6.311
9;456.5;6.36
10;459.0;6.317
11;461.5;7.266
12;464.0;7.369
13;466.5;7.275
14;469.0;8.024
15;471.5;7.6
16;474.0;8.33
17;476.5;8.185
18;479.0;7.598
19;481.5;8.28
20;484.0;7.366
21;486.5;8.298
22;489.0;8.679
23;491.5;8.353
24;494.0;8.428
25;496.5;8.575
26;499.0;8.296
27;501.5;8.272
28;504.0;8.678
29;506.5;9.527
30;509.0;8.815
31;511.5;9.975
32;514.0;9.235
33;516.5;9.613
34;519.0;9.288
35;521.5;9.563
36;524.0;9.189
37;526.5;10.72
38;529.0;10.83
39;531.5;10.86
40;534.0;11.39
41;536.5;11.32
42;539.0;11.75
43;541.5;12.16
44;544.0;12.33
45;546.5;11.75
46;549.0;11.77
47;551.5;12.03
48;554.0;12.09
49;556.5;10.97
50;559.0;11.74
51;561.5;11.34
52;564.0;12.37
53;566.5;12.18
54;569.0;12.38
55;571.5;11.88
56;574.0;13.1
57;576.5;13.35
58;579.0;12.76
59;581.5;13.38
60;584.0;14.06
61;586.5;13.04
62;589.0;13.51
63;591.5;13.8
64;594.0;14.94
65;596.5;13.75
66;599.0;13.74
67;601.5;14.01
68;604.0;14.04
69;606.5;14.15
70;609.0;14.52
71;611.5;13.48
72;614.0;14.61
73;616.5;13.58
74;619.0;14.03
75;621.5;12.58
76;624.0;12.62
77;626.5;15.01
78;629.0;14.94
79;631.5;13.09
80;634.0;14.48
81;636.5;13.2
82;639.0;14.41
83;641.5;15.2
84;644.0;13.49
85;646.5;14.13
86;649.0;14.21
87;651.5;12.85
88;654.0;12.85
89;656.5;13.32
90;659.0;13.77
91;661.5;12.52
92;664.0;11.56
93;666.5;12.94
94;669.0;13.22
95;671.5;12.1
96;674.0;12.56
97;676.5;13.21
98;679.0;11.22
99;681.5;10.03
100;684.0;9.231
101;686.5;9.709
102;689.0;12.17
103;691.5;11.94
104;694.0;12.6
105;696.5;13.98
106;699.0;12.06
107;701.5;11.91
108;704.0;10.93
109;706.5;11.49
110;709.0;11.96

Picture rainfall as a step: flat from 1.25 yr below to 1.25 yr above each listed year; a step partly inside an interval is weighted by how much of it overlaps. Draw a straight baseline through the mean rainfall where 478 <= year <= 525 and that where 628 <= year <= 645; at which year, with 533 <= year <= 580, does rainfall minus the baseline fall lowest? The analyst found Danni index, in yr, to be 556.5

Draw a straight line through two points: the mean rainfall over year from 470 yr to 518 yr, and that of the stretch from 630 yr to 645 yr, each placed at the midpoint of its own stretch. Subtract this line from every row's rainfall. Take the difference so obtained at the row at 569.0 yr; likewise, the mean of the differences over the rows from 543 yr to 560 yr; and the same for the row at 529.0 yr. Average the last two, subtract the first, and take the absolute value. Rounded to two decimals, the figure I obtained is 0.03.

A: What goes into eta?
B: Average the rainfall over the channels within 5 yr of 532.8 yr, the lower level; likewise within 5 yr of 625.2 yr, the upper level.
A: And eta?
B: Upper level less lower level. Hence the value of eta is 2.7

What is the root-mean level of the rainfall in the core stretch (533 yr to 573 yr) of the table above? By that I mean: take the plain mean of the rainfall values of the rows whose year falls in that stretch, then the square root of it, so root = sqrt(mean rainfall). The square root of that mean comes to 3.4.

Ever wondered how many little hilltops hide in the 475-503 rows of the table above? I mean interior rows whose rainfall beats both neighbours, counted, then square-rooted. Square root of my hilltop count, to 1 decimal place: 1.7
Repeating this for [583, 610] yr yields 1.0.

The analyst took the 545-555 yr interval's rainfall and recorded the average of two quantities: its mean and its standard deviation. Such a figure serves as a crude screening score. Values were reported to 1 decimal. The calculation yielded 6.0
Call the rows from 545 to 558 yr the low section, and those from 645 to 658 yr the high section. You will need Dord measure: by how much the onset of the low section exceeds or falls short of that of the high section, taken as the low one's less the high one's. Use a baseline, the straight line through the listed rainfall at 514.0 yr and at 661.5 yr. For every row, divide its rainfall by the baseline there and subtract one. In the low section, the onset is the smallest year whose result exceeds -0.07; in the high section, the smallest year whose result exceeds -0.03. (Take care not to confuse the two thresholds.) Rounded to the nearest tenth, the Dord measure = -100.0 yr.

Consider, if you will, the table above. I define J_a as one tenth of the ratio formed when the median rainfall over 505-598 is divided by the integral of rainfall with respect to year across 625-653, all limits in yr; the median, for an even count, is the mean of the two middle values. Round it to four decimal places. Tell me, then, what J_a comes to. 0.0030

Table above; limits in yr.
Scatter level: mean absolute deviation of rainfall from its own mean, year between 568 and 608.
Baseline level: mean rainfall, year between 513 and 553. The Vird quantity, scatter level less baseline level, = -10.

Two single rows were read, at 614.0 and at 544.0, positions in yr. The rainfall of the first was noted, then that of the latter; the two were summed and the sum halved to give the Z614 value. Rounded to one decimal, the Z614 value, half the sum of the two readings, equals 13.5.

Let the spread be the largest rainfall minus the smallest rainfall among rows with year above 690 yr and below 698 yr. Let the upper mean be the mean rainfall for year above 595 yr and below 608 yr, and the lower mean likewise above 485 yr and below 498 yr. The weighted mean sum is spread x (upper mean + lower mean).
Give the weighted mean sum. 46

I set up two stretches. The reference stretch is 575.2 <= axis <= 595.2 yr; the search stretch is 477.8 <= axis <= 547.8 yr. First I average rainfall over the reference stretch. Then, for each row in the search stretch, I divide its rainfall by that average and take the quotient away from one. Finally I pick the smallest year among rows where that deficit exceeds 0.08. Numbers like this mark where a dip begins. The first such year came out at 479.0 yr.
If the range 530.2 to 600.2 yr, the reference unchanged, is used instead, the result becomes 531.5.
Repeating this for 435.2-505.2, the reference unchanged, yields 436.5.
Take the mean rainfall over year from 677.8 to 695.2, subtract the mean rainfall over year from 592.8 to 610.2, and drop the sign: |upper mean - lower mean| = 3.2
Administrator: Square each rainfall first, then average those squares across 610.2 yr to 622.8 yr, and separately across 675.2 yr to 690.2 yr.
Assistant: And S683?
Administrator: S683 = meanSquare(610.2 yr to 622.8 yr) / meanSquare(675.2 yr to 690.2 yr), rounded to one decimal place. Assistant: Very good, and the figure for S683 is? 1.5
